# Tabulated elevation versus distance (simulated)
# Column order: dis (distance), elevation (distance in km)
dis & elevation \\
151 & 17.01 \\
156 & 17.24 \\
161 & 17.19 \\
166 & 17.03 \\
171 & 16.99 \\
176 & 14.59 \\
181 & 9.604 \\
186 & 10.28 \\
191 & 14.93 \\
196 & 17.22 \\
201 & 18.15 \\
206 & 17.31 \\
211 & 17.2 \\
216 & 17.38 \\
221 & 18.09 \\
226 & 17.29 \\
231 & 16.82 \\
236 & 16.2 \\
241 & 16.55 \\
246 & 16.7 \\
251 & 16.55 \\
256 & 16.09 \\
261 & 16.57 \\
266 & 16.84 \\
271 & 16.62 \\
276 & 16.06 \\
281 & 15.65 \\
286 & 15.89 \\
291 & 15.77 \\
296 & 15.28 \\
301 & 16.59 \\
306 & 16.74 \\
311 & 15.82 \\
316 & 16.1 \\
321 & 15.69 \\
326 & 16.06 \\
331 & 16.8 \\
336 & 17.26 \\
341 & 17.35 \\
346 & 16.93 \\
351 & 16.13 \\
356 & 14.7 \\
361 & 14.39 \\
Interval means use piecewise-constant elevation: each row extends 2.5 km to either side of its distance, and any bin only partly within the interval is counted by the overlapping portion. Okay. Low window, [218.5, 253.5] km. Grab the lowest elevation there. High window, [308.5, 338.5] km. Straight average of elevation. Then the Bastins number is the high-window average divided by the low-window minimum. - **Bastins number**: 1.01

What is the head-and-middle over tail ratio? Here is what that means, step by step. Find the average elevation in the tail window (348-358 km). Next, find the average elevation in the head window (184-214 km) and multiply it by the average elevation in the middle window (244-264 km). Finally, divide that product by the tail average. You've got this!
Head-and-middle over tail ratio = 16.9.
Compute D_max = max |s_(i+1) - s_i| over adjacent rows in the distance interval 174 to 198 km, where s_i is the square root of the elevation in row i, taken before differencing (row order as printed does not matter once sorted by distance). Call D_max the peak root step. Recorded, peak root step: 0.72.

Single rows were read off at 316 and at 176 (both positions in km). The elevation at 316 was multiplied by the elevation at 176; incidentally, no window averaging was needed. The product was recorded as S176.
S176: 235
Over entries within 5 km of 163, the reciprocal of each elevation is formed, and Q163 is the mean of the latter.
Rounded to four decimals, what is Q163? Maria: 0.0584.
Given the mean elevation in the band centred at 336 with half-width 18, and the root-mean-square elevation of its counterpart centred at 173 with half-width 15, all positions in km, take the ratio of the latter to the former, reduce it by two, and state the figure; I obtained -1.12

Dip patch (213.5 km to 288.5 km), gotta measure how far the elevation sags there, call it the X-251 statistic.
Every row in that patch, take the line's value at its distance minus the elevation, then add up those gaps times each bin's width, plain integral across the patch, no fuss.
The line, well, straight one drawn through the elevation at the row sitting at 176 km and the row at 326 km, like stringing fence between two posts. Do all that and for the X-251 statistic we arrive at -97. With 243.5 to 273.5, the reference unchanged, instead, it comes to -35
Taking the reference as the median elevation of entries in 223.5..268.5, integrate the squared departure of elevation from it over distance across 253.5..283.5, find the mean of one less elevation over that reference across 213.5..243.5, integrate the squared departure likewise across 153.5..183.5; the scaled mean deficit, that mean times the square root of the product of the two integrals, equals -1.3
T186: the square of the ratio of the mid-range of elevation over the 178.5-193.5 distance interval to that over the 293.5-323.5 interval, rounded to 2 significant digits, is 0.59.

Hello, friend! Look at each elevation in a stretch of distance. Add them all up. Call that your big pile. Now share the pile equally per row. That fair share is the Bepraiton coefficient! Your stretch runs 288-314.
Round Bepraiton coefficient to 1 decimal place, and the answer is 16.0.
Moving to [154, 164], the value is 17.2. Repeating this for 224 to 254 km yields 16.7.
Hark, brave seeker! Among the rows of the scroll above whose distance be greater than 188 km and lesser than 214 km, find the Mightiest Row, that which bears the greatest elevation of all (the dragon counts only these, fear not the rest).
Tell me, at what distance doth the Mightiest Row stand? 201 km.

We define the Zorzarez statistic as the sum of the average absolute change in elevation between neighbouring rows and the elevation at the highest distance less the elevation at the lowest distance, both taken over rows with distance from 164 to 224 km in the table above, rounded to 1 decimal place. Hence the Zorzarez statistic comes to 2.7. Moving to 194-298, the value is -1.5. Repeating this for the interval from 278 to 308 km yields 1.6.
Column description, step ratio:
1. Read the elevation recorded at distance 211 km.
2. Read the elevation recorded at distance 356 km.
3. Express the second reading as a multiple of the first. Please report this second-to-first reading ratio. 0.85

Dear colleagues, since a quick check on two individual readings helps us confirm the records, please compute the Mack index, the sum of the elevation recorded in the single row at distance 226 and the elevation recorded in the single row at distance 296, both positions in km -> 32.6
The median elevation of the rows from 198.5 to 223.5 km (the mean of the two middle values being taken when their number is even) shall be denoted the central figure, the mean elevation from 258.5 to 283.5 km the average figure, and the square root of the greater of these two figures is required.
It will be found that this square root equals 4.17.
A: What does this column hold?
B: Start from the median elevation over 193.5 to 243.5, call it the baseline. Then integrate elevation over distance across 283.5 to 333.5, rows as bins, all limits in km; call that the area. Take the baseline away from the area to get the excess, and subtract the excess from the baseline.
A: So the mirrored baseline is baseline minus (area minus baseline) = -769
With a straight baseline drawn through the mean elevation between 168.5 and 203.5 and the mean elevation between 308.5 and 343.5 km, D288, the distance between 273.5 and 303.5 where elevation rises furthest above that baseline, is 301 km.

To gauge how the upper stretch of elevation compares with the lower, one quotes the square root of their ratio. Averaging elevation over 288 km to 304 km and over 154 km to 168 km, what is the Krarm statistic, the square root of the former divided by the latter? 0.96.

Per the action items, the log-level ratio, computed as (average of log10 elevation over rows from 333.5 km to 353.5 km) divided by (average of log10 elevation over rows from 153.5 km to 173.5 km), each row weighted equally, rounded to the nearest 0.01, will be 1.00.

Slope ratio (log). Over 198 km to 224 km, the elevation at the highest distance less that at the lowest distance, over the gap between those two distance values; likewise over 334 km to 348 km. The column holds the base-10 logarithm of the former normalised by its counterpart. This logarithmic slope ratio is -1.04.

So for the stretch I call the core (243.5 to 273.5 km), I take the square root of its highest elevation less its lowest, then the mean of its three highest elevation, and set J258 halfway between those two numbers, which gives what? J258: 8.79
